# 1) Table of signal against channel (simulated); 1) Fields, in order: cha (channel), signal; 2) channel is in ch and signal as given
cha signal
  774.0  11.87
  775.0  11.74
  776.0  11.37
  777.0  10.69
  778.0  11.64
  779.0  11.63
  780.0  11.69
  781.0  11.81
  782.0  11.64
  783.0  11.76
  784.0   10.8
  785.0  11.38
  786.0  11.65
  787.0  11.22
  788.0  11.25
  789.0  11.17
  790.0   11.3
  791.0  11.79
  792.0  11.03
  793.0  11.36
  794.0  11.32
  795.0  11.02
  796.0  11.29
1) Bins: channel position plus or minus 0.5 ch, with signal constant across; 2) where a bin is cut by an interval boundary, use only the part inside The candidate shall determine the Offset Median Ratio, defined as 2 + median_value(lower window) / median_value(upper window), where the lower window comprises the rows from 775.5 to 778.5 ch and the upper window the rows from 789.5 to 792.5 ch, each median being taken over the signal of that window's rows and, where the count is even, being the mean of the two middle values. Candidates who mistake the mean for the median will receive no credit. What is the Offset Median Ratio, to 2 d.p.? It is 3.01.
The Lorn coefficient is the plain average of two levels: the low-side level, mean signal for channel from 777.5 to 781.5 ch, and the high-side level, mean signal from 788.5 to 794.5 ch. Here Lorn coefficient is 11.5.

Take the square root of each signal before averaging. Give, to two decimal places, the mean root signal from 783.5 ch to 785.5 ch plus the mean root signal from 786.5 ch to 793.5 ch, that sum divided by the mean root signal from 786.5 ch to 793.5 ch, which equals 1.99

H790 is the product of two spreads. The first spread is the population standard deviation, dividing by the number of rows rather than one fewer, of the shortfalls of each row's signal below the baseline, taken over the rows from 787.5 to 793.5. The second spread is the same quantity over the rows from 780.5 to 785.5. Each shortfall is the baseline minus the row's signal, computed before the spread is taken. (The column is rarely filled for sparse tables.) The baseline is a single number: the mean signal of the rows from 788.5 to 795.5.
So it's 0.087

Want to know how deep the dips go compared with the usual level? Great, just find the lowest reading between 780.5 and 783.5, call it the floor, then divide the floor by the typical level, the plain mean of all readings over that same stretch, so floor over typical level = 0.99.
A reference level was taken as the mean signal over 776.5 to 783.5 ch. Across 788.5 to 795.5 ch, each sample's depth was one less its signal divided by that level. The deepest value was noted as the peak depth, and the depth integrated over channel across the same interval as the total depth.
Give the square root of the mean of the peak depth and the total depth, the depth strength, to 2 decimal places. 0.32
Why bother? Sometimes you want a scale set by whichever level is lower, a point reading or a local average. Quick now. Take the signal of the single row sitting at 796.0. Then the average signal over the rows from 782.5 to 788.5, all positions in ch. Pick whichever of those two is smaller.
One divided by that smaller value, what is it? 0.0886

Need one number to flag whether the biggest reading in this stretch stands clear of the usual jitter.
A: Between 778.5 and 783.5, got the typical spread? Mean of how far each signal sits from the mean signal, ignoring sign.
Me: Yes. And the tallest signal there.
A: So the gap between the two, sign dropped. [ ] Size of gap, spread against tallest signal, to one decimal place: 11.7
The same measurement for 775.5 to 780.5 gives 11.4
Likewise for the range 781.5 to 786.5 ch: 11.5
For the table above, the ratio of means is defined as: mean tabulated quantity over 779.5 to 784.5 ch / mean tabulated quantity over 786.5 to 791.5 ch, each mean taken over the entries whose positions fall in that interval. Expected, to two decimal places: 1.02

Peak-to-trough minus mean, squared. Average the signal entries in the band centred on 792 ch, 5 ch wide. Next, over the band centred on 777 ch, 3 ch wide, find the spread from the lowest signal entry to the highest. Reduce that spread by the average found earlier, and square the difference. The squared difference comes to 108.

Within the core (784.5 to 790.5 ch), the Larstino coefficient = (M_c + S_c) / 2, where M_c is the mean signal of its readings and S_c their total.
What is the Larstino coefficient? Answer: 40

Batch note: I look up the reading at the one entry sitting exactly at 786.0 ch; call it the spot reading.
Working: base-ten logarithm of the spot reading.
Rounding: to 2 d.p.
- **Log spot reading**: 1.07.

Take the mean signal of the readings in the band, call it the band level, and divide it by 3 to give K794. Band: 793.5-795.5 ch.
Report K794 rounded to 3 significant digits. 3.72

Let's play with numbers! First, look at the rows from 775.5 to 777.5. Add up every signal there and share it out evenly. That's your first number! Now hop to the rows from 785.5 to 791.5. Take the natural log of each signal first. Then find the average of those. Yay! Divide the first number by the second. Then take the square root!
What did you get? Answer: 2.13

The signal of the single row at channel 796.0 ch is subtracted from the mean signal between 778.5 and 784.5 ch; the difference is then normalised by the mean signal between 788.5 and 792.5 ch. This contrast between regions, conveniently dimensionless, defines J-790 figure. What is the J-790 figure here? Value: 0.023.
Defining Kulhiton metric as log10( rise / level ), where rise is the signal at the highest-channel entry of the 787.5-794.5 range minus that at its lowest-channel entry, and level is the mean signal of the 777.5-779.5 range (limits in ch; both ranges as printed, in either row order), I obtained -2.22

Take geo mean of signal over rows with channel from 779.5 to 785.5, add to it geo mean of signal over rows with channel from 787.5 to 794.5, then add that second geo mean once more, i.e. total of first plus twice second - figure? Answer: 34.1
